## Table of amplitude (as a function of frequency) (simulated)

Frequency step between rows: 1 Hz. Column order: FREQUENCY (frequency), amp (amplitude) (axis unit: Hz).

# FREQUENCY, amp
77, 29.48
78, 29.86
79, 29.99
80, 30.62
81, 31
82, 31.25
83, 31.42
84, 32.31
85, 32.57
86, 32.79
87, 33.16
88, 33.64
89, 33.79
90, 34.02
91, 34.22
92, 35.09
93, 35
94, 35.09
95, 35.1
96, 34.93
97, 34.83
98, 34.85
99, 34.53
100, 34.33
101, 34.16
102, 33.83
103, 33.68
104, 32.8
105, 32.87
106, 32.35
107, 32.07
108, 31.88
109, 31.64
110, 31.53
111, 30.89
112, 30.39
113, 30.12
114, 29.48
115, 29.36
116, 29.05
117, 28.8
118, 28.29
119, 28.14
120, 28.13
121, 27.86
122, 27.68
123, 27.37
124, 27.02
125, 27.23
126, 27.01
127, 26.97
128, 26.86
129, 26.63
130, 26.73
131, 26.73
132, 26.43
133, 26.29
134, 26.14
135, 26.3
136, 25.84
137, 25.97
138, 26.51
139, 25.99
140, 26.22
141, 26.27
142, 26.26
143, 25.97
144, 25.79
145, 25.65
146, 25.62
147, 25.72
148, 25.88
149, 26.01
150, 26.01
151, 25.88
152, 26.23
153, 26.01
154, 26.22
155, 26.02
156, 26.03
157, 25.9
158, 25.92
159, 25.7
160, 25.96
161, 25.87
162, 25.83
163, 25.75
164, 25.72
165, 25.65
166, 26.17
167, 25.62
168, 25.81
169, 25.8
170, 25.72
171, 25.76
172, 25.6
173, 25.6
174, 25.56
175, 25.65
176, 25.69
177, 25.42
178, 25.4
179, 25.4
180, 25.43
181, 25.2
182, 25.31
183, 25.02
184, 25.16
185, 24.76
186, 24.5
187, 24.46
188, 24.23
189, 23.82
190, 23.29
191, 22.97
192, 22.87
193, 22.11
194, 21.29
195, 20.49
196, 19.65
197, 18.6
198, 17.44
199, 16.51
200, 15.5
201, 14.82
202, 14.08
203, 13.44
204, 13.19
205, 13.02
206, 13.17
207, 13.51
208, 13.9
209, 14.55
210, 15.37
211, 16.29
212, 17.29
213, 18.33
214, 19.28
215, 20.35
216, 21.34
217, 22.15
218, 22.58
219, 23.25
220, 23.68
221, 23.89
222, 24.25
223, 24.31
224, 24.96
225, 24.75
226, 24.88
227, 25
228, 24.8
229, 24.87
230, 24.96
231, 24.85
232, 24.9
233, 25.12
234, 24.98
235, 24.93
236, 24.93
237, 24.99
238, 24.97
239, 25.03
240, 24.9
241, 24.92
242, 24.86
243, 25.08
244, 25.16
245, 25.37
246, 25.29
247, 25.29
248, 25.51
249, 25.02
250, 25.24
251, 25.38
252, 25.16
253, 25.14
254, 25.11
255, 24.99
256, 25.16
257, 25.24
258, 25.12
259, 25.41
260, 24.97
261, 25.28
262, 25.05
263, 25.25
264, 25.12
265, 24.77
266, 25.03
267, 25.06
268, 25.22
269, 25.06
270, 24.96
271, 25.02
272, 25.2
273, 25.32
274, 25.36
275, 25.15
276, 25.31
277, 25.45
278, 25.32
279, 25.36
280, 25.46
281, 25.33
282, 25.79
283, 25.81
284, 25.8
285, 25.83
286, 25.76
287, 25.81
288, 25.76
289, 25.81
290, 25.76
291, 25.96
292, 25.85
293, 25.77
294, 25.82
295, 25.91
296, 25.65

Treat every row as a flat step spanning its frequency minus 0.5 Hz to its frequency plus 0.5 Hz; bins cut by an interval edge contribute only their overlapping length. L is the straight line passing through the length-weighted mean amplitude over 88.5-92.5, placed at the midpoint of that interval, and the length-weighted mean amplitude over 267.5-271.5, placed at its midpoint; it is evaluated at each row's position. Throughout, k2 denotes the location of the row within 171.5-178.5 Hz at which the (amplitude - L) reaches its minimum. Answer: 172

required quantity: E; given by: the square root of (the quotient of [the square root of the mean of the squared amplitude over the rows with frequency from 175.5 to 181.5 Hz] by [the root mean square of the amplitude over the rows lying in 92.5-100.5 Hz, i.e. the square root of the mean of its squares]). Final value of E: 0.85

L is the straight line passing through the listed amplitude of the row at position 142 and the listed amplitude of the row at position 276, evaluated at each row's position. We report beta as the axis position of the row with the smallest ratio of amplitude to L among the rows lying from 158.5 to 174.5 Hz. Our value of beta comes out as 174 Hz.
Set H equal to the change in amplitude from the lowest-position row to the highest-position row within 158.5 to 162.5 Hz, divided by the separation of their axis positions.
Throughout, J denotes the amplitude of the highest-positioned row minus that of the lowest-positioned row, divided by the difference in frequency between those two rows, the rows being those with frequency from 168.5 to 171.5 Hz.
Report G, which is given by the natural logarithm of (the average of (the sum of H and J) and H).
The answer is -3.4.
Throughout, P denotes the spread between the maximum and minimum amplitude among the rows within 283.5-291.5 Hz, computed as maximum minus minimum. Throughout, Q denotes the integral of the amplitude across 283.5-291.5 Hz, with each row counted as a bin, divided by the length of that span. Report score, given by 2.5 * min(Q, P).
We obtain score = 0.5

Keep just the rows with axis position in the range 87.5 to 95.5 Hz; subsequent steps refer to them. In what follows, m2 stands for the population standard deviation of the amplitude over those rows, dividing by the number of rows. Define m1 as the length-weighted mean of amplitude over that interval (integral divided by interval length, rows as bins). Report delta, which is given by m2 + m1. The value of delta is 35.1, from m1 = 34.5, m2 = 0.60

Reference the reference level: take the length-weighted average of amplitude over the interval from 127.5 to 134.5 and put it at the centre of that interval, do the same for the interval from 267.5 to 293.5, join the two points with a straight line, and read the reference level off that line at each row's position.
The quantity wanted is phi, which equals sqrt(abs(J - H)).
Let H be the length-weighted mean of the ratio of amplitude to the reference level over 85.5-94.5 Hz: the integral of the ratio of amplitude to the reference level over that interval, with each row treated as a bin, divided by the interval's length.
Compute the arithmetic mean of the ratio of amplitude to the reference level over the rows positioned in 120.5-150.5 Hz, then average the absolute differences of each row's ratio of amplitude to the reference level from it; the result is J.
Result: 1.12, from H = 1.27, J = 0.017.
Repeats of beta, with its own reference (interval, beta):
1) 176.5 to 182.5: 181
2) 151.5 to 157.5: 157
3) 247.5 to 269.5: 265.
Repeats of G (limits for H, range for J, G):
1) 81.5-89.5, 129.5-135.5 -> -1.1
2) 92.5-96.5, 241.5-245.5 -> -2.8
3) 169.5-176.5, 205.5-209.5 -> -1.5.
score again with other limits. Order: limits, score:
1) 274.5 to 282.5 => 1.6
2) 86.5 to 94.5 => 4.8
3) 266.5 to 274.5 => 1.0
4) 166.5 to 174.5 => 0.6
